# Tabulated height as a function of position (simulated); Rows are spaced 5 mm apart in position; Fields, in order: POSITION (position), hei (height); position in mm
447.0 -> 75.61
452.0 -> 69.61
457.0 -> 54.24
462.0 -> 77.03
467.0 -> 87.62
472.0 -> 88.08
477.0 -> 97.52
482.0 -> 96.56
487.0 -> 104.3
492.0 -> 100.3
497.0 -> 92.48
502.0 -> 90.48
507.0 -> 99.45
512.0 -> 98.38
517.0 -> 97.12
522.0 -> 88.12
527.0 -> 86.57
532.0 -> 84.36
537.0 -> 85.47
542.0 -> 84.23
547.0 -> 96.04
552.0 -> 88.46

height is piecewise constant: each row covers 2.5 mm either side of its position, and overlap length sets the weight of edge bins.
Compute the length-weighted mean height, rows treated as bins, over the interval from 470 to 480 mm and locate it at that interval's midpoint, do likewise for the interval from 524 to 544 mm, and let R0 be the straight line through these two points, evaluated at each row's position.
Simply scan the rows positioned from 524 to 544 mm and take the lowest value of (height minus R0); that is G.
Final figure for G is -1.2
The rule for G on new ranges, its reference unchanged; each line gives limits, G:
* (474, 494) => 4.3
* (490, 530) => 0.4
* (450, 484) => -41.4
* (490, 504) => 0.9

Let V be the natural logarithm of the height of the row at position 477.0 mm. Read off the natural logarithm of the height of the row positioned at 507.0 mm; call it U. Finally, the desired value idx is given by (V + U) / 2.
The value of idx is 4.59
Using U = 4.60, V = 4.58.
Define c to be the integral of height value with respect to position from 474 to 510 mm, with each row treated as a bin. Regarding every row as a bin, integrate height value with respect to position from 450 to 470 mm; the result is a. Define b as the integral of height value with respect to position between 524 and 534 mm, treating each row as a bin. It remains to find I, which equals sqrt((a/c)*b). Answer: 19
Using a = 1452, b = 857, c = 3499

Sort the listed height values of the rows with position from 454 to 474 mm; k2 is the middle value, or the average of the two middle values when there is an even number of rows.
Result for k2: 82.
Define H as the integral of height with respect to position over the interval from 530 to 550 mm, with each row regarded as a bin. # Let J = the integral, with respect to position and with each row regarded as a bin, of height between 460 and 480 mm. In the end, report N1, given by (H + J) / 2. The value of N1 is 1757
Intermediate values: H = 1753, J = 1761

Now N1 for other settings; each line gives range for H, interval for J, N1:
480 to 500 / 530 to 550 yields 1859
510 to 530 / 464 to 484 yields 1842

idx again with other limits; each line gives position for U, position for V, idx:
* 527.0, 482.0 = 4.52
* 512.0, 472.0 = 4.53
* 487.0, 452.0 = 4.45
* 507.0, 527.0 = 4.53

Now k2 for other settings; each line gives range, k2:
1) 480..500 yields 98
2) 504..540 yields 88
